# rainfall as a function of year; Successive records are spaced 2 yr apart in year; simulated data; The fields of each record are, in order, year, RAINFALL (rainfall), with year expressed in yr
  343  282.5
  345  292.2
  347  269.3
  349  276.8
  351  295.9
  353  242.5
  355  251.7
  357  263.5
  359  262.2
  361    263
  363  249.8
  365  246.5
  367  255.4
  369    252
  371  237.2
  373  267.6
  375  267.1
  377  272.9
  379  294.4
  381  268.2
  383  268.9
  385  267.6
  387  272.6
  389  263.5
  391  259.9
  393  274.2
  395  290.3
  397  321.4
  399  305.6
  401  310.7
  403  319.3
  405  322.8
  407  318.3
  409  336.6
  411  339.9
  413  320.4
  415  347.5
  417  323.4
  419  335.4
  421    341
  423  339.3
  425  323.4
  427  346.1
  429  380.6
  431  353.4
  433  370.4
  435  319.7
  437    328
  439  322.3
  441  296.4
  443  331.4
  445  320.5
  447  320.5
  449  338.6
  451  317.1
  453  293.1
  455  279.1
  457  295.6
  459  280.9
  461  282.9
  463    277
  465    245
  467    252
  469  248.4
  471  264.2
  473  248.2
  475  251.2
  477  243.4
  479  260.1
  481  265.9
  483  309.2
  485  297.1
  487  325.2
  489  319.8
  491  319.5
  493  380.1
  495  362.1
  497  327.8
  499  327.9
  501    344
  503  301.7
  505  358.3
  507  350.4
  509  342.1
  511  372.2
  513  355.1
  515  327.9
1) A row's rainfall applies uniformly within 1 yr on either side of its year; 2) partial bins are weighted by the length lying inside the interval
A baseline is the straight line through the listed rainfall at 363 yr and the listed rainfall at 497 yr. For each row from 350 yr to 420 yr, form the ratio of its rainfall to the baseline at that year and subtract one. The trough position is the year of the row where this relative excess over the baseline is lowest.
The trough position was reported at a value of 371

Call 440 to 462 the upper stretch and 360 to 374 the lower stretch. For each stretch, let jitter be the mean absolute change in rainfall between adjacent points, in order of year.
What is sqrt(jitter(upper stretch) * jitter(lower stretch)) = 13.9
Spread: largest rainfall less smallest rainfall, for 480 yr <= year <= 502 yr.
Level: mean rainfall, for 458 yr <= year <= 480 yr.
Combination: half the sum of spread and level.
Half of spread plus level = 187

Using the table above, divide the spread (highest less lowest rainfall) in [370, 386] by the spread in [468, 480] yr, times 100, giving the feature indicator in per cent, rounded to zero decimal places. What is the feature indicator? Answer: 275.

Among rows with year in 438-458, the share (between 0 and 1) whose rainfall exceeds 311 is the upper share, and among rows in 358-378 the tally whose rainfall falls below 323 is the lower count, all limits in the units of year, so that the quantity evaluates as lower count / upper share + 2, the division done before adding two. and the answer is 19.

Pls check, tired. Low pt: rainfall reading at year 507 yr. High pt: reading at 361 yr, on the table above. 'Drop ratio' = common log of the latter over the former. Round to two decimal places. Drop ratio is -0.12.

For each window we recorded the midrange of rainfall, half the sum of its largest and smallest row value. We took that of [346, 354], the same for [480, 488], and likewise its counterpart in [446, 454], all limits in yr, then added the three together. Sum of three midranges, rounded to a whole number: 881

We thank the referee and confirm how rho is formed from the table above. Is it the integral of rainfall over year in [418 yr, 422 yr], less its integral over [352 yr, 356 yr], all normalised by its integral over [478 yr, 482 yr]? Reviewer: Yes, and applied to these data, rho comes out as 0.35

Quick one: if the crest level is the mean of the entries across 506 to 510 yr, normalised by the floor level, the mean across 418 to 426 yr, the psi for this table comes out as 1.03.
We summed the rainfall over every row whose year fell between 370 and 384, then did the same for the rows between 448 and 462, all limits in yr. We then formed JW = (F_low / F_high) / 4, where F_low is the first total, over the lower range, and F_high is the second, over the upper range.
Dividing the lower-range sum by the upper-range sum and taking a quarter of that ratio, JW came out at 0.225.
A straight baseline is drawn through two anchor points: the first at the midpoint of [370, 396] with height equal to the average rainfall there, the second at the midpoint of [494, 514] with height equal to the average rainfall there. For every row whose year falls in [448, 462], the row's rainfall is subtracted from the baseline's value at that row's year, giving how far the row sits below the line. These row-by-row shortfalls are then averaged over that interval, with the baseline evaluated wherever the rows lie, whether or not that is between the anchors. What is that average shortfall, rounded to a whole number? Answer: 16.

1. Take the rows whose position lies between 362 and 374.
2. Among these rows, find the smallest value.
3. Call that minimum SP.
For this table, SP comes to 237.2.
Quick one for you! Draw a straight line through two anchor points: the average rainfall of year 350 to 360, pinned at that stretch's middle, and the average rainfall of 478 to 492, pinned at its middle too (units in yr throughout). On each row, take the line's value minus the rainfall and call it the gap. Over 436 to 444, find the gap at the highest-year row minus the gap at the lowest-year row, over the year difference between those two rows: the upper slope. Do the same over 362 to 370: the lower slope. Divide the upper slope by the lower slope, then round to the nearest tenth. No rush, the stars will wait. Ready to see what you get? 3.3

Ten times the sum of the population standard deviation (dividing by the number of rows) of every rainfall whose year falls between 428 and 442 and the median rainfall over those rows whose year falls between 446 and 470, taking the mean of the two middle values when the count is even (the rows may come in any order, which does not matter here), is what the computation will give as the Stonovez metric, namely 3100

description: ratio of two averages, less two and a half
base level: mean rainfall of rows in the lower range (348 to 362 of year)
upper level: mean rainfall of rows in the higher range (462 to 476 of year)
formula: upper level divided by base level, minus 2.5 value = -1.54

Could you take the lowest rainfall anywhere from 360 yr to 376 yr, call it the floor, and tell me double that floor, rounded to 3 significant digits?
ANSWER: 474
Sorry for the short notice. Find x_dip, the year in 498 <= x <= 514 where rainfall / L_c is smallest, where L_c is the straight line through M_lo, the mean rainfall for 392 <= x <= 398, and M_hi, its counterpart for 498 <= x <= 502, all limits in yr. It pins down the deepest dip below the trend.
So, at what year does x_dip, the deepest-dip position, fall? 503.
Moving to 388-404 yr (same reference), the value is 391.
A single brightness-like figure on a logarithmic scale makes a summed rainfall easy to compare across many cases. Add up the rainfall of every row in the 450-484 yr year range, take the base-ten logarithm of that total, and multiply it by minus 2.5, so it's -9.2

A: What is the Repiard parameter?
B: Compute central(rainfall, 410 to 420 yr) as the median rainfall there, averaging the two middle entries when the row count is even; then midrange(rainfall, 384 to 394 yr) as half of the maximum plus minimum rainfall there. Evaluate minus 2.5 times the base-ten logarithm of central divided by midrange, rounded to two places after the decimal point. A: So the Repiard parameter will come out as -0.25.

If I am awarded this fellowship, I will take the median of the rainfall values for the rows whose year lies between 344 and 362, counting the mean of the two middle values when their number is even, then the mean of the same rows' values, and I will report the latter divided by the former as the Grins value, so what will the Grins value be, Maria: 1.02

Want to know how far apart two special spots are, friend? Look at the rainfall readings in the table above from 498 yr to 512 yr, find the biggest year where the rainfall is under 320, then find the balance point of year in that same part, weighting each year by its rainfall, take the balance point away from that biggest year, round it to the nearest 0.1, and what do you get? -2.1 yr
